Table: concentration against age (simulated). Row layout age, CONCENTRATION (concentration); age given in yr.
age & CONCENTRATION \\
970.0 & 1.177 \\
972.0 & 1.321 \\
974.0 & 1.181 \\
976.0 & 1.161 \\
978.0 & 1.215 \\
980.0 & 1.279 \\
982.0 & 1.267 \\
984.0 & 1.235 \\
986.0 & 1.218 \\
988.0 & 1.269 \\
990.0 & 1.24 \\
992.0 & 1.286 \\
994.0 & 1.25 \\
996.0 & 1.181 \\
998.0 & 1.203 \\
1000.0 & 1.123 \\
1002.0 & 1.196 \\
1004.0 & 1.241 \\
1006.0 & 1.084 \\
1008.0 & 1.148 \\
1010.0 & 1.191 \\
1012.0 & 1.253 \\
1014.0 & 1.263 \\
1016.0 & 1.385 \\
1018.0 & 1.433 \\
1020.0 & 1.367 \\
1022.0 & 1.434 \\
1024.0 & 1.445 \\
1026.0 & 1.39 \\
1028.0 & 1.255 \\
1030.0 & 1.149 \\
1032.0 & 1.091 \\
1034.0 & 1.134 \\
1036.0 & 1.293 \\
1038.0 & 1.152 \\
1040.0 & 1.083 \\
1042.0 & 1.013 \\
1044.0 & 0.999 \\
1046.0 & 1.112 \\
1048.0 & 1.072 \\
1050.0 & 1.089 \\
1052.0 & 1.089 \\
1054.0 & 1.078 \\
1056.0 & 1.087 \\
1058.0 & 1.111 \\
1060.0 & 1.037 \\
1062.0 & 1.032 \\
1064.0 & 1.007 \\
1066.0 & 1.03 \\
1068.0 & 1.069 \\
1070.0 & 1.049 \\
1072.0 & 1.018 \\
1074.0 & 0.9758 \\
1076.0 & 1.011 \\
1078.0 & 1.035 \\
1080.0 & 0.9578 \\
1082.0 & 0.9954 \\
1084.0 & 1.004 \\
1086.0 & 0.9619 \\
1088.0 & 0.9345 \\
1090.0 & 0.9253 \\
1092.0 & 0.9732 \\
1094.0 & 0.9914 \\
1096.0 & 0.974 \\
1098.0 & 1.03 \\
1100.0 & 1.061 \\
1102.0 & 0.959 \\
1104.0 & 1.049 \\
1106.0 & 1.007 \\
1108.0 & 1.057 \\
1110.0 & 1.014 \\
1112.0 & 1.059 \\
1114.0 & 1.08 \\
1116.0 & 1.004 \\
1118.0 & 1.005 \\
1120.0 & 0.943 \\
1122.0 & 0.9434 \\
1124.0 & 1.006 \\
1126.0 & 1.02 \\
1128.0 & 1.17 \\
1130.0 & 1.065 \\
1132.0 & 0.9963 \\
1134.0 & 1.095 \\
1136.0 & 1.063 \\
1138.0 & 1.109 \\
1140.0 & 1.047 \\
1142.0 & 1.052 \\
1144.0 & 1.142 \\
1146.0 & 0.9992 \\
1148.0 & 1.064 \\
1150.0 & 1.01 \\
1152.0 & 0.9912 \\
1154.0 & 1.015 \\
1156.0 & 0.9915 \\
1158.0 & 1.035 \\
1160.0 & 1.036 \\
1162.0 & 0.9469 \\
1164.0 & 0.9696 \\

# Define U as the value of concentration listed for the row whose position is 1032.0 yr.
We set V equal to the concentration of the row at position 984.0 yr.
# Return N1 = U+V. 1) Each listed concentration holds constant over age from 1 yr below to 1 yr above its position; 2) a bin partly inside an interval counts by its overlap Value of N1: 2.33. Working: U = 1.091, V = 1.235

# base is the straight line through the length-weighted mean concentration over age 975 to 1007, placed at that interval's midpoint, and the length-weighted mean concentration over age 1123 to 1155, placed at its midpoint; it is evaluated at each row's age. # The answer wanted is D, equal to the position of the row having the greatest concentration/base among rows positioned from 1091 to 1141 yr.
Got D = 1128.0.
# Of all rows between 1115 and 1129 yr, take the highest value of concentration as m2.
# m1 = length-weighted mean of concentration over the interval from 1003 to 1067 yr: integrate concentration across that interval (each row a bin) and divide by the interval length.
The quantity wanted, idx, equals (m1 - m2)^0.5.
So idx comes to 0.06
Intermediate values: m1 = 1.17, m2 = 1.17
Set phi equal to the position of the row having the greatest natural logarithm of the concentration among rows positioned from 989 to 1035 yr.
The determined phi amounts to 1024.0 yr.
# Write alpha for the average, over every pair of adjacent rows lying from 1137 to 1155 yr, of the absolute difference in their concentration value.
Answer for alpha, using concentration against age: 0.058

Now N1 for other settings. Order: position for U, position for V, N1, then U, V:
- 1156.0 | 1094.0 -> 1.98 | 0.9915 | 0.9914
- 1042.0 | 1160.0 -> 2.05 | 1.013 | 1.036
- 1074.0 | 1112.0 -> 2.03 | 0.9758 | 1.059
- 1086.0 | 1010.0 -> 2.15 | 0.9619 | 1.191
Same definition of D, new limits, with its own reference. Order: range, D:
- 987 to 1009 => 992.0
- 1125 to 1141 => 1128.0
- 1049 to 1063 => 1058.0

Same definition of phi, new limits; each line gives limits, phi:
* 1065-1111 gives 1068.0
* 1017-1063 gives 1024.0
